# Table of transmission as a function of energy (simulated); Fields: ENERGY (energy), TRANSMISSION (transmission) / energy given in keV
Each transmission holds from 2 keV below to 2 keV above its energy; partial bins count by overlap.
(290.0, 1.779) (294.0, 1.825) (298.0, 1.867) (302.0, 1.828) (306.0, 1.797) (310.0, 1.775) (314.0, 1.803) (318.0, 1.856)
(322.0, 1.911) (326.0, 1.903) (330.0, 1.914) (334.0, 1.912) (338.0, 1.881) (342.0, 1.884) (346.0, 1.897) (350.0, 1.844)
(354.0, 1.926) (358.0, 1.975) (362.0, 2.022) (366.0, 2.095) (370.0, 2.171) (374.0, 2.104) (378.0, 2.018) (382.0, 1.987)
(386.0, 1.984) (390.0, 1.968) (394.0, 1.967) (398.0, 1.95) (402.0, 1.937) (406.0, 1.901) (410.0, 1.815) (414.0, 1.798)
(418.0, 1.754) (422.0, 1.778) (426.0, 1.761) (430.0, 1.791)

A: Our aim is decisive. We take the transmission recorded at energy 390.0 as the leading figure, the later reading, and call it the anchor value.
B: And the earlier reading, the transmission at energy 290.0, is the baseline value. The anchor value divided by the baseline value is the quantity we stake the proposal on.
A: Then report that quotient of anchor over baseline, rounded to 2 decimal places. 1.11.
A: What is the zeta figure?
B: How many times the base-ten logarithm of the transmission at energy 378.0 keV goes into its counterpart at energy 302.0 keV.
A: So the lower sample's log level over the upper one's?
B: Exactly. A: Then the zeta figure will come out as 0.86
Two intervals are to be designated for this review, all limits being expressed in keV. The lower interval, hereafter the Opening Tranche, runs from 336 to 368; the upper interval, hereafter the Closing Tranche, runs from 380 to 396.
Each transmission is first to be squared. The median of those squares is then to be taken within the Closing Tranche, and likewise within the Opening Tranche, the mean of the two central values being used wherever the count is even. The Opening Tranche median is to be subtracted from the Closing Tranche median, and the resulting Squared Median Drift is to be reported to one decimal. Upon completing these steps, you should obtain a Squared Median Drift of 0.3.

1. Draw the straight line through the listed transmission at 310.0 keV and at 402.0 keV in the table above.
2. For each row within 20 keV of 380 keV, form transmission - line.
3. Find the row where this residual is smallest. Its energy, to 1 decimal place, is 398.0 keV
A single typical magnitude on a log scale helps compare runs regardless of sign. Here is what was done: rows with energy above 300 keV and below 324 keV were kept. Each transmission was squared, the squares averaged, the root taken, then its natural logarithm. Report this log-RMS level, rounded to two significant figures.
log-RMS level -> 0.60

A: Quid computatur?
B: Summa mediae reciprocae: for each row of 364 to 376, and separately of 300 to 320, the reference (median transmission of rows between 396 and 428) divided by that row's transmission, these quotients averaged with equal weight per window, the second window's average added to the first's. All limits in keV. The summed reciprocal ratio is 1.85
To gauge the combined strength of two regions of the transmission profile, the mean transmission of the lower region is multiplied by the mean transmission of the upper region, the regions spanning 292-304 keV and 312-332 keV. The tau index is 3.5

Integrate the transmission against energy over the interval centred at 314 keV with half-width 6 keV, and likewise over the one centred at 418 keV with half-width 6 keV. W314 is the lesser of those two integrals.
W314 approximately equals 21.3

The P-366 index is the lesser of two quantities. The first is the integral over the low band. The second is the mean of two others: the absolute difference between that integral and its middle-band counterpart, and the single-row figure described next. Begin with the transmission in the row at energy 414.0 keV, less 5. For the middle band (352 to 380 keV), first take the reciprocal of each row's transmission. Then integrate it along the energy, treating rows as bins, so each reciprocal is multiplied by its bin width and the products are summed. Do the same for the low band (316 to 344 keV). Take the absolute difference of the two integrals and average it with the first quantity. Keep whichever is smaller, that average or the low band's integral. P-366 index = -1.07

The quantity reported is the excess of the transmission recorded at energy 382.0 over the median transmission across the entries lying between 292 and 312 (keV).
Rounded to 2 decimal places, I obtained 0.16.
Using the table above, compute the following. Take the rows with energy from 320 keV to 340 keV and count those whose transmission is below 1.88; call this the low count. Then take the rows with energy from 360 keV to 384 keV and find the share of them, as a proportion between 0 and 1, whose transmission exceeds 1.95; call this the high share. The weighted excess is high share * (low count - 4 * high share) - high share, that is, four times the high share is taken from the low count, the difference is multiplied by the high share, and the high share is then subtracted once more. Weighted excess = -5.0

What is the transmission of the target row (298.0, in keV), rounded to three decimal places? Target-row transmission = 1.867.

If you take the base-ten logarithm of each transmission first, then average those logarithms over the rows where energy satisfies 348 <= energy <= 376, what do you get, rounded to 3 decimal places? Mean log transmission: 0.305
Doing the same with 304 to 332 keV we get 0.267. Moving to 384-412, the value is 0.286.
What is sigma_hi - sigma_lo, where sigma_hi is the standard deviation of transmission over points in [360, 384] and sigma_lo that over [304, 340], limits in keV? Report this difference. 0.01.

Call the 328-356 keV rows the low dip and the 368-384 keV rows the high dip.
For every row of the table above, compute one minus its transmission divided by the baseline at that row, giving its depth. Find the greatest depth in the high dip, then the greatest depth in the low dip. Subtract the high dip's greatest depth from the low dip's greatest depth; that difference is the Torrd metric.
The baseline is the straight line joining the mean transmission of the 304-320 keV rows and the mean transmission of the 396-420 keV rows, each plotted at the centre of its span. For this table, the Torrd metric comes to 0.07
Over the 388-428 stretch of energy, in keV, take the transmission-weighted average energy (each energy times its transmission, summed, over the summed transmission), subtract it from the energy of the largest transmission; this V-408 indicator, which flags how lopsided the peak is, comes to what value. -17.5 keV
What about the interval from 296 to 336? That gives 13.8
